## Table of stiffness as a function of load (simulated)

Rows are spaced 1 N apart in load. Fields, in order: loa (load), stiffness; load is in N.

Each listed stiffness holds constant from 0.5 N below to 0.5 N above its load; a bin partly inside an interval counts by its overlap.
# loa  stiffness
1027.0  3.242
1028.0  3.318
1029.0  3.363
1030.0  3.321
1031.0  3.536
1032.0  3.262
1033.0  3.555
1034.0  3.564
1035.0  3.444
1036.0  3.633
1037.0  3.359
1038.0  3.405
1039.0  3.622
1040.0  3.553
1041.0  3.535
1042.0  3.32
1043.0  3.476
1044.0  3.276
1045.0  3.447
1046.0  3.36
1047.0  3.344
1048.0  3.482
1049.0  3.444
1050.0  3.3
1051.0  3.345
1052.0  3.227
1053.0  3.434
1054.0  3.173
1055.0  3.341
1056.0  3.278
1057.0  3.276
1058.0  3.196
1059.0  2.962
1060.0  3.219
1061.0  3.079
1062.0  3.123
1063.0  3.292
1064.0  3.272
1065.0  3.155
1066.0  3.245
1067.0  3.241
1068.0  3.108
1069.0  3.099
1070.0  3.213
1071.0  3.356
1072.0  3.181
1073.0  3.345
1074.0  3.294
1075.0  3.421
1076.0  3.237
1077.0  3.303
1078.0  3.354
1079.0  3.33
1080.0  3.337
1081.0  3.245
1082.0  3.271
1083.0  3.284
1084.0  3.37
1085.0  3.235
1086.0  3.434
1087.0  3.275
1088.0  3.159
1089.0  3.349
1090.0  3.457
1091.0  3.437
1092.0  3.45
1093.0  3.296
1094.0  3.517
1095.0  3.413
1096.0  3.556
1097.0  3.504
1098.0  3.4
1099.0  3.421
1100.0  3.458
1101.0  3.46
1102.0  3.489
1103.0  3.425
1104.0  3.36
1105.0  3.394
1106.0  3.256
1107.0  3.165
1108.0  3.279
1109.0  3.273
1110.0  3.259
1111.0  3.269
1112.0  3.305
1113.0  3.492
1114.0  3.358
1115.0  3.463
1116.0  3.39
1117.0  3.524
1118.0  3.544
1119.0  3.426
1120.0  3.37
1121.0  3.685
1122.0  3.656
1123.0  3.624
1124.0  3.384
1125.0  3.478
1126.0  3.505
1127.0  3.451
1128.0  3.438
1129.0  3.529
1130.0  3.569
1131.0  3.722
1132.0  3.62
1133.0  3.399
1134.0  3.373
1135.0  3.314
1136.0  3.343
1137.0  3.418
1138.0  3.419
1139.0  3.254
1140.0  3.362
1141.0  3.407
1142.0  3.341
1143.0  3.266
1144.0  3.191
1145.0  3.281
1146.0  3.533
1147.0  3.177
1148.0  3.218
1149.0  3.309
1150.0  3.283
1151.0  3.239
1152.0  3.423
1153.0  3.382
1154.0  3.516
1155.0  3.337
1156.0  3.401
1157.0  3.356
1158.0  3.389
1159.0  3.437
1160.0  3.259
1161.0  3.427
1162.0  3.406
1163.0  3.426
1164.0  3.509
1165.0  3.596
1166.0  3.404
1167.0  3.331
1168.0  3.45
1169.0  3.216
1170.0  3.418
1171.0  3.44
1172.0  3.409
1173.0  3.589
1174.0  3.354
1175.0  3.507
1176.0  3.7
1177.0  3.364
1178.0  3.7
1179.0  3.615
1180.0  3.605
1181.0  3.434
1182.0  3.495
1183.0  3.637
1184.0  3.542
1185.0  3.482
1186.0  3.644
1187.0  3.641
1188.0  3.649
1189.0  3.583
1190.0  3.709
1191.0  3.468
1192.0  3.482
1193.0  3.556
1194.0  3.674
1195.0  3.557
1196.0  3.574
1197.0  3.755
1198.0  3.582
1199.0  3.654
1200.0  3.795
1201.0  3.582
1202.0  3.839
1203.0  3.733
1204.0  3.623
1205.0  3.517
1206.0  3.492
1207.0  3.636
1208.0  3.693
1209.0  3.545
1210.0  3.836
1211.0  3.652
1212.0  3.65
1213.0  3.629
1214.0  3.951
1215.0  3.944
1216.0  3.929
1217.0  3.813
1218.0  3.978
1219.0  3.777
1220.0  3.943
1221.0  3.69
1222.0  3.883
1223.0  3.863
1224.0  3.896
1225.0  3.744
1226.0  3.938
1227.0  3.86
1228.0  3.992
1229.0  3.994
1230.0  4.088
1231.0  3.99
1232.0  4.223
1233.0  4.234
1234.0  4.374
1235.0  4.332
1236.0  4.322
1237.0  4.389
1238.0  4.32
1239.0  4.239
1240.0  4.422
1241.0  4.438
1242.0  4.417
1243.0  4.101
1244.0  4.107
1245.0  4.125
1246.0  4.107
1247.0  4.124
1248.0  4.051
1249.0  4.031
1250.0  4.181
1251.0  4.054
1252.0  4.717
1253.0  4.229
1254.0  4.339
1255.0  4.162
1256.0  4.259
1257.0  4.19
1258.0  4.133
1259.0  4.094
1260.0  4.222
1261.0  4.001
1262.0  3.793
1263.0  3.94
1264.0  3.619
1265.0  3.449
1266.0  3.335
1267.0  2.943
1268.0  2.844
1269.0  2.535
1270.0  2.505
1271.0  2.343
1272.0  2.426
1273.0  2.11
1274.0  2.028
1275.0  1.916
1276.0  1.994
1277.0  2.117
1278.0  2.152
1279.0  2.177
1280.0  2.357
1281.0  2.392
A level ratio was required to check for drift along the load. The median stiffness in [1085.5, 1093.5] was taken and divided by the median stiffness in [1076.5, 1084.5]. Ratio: 1.02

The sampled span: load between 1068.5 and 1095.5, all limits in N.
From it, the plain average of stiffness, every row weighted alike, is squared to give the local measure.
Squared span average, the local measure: 11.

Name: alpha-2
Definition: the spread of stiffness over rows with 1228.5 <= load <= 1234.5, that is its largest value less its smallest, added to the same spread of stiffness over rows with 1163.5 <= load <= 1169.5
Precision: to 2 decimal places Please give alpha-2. 0.76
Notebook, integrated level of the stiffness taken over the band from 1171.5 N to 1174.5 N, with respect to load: 10.4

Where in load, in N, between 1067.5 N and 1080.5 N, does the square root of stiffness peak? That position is 1075.0 N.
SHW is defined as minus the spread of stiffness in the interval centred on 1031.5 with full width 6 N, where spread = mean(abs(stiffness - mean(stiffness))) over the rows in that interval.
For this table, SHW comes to -0.12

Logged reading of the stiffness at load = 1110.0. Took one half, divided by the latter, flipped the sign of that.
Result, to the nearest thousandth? -0.153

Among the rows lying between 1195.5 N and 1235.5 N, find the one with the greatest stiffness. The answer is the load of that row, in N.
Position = 1234.0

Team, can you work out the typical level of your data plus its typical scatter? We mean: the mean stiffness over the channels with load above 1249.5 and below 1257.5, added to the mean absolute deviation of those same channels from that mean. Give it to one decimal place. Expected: 4.4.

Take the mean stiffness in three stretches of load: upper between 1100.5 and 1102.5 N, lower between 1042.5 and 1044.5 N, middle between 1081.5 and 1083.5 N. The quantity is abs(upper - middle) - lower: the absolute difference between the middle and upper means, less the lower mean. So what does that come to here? -3.2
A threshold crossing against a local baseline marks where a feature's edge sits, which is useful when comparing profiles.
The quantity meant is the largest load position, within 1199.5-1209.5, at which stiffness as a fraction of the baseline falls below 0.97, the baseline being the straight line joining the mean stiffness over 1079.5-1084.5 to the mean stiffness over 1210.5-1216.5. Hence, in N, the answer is 1209.0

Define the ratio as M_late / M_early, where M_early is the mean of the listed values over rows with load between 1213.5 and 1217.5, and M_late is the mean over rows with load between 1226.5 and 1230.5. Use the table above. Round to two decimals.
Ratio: 1.02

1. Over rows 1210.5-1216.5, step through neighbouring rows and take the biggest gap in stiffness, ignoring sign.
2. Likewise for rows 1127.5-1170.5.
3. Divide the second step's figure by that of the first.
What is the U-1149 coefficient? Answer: 1.1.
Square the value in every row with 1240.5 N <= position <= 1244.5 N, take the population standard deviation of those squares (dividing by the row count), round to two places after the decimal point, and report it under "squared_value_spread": 1.38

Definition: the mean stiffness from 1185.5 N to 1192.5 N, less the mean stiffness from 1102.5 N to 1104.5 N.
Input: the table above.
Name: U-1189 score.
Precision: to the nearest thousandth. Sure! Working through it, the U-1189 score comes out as 0.204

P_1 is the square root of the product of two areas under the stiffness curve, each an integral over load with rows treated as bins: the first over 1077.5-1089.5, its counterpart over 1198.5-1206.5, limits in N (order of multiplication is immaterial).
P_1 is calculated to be 34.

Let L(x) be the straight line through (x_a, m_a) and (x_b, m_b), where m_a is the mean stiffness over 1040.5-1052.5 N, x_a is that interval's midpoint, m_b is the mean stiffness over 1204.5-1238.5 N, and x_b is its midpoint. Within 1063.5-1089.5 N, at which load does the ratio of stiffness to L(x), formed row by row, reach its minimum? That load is 1069.0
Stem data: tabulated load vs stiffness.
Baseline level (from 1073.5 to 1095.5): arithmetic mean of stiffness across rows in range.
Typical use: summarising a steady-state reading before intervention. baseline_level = 3.3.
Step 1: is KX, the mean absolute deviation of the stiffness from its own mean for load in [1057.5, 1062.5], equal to 0.076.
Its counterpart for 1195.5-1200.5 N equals 0.082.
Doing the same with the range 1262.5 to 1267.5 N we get 0.258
